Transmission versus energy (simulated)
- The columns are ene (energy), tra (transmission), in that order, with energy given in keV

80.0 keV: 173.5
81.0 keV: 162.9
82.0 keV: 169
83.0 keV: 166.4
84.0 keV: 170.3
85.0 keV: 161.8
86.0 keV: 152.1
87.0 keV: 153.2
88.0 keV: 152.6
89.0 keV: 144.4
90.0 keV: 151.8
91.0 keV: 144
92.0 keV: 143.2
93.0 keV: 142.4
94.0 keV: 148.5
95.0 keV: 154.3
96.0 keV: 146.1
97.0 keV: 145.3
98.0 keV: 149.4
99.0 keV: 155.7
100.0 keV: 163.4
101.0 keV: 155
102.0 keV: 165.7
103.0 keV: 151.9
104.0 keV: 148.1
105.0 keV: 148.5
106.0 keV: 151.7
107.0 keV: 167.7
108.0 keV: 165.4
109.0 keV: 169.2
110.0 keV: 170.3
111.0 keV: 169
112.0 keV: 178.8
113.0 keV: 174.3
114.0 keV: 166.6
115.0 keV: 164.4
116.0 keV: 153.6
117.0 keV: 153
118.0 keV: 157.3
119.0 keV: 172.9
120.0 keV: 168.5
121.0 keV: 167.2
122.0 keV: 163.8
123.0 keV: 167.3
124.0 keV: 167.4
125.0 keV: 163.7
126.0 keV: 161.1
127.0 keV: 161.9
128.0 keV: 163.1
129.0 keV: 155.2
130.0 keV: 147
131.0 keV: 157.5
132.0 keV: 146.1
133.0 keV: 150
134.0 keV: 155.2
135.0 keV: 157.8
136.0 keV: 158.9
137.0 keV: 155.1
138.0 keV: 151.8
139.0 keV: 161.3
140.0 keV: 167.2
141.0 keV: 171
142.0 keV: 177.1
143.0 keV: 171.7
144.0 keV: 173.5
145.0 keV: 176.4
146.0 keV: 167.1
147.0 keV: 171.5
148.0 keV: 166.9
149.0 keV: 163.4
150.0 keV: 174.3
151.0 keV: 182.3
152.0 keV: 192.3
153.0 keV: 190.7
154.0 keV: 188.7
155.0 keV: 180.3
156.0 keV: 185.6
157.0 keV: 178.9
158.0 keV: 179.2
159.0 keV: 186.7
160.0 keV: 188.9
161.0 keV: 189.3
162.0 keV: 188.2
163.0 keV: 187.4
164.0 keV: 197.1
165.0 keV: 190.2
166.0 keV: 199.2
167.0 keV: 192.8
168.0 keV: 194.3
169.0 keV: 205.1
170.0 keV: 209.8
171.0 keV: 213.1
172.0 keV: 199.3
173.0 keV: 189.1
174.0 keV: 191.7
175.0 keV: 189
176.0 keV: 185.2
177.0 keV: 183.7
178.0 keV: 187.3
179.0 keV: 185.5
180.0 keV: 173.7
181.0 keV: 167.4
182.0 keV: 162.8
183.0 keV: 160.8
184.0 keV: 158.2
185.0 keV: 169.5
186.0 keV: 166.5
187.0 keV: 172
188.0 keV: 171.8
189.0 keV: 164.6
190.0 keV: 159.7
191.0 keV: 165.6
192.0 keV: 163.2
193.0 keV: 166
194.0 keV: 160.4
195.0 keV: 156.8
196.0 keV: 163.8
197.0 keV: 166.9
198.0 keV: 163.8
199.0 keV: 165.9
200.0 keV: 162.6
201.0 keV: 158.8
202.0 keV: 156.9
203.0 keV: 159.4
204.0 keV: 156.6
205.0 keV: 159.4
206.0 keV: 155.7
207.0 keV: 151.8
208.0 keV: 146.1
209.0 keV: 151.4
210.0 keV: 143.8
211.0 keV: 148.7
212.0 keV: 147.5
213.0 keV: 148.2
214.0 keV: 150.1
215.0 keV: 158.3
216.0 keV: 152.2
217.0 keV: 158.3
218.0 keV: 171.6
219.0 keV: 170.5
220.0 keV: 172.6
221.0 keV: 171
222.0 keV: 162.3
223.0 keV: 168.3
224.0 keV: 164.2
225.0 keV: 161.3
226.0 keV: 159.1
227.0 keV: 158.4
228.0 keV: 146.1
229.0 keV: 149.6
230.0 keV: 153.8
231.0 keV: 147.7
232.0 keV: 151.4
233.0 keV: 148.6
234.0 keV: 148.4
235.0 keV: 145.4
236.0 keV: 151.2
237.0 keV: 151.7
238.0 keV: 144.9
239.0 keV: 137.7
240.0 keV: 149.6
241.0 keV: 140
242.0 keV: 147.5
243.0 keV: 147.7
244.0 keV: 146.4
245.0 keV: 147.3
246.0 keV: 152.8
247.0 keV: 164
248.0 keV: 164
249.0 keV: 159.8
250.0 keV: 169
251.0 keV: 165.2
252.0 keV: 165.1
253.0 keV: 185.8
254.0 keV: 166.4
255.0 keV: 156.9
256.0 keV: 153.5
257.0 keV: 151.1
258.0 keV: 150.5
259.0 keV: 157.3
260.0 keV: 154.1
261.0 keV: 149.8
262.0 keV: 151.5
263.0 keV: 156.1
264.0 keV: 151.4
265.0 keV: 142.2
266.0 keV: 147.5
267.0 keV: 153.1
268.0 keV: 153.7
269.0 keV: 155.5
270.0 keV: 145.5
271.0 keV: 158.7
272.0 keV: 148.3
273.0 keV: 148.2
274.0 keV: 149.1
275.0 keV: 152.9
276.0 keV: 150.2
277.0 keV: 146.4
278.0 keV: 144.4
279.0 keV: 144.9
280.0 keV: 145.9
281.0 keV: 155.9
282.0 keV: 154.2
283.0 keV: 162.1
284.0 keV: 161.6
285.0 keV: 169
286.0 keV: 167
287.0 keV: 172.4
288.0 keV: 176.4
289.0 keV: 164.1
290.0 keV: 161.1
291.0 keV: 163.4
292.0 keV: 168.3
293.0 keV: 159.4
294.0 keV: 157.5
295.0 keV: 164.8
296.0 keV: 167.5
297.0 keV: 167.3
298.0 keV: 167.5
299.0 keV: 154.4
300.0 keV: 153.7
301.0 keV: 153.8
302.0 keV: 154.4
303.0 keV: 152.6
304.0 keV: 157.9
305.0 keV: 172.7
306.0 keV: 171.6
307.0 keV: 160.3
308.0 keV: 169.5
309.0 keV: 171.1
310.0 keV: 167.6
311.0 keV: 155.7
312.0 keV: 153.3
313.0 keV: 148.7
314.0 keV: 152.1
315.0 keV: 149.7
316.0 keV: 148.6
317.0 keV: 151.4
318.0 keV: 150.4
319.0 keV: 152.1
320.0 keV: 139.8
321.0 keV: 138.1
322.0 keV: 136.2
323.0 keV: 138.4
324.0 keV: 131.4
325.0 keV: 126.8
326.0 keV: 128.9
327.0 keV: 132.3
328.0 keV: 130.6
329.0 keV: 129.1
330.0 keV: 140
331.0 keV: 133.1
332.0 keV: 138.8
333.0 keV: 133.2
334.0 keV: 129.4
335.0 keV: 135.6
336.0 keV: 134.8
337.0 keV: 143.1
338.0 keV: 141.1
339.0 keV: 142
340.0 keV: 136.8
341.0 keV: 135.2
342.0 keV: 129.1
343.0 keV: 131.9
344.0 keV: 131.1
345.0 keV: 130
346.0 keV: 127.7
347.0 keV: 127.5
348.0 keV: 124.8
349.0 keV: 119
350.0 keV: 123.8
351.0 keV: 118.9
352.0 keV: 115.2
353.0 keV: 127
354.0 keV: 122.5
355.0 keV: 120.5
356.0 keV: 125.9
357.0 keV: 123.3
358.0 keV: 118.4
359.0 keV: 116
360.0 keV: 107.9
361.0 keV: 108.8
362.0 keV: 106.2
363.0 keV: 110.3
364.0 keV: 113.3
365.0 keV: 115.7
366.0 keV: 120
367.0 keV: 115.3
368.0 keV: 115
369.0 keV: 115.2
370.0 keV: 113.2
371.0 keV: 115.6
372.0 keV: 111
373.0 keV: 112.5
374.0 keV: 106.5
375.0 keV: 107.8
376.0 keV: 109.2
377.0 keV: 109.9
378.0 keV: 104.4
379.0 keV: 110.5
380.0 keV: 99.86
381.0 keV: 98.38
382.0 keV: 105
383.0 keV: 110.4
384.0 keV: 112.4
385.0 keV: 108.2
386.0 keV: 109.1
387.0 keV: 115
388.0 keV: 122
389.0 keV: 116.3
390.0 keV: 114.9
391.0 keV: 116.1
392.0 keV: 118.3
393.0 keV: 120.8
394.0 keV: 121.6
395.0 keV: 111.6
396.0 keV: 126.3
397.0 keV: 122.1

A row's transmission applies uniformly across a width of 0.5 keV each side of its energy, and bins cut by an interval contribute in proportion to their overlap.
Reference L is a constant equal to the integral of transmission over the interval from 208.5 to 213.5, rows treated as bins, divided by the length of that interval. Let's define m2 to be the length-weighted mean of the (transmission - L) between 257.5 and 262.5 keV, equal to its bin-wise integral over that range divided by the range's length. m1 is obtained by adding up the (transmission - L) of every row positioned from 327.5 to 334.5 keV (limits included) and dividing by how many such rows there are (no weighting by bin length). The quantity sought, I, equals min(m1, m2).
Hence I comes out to -14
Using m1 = -14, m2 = 5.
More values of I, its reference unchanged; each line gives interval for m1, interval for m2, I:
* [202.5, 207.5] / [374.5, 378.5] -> -40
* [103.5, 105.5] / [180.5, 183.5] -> 0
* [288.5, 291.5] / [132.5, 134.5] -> 5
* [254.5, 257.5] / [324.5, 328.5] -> -18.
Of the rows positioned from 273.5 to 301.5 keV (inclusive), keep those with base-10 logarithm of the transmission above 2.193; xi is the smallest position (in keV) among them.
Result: 283.0 keV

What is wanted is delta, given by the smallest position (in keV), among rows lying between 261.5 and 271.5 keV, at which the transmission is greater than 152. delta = 263.0 keV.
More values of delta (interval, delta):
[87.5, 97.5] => 88.0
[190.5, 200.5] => 191.0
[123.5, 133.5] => 124.0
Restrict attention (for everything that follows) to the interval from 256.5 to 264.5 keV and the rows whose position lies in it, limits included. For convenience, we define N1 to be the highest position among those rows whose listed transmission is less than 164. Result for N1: 264.0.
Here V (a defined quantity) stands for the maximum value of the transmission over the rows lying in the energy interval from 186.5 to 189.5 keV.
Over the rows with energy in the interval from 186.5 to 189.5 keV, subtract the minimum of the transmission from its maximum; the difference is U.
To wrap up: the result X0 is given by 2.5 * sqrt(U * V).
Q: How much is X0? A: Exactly 89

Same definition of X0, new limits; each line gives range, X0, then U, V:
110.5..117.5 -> 170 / 26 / 178.8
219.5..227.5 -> 124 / 14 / 172.6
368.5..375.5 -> 81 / 9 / 115.6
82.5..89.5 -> 166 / 26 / 170.3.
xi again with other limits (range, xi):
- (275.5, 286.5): 283.0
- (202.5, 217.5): 203.0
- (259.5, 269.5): 263.0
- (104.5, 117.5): 107.0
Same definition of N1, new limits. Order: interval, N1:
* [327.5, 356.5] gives 356.0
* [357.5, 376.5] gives 376.0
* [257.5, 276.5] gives 276.0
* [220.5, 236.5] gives 236.0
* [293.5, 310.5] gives 307.0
